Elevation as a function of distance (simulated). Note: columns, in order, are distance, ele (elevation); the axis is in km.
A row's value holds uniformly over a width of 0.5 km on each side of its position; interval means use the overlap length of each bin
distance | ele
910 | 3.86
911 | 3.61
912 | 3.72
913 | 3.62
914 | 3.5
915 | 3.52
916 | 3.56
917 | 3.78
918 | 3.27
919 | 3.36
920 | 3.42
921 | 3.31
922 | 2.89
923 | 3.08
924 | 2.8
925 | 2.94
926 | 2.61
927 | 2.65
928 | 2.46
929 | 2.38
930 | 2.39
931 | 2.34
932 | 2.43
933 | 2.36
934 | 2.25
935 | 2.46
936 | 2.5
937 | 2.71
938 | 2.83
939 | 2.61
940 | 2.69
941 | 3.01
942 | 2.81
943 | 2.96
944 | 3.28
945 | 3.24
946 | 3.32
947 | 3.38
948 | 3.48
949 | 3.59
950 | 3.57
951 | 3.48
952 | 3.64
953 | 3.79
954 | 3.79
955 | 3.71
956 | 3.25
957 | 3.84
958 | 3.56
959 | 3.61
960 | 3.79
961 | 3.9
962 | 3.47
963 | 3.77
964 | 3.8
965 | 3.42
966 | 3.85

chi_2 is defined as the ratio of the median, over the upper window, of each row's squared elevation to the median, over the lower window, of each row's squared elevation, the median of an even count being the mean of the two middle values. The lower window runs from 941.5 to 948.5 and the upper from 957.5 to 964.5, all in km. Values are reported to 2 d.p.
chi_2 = 1.32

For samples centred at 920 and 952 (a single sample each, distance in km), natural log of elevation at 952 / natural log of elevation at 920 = 1.05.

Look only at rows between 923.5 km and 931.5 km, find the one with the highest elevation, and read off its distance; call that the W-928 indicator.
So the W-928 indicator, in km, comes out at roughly 925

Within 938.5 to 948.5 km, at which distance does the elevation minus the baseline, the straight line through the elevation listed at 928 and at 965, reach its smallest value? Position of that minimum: 939 km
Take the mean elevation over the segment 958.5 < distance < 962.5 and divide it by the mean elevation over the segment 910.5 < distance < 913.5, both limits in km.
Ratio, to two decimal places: 1.01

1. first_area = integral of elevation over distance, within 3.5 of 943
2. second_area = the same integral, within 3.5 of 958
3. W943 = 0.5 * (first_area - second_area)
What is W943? -2.2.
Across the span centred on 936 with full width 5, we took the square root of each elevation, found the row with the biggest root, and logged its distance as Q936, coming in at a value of 938 km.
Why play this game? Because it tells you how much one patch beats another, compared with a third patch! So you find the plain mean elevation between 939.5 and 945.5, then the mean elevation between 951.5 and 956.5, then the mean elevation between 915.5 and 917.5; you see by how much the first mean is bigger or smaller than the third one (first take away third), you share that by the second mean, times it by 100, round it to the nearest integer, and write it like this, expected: -18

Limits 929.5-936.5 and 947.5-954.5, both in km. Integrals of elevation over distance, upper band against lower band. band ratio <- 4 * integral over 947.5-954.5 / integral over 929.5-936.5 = 6.1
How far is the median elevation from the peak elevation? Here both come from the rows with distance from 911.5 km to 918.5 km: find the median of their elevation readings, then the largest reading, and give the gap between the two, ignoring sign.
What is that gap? 0.220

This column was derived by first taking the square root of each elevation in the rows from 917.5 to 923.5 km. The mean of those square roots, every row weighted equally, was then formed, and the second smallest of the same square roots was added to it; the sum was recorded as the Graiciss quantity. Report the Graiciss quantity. 3.55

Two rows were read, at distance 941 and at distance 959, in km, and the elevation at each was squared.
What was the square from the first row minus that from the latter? -4.0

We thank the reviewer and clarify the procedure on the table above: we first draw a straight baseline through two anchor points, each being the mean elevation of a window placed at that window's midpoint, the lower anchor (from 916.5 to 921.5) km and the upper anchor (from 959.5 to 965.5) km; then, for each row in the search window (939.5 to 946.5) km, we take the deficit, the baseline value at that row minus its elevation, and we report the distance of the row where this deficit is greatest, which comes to 940 km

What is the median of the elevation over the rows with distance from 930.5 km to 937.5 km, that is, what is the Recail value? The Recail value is 2.4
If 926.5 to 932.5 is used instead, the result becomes 2.4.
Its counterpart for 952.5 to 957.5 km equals 3.8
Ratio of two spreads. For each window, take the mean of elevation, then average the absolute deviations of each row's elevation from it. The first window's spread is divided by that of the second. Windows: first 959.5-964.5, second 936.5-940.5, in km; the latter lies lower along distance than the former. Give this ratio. 1.8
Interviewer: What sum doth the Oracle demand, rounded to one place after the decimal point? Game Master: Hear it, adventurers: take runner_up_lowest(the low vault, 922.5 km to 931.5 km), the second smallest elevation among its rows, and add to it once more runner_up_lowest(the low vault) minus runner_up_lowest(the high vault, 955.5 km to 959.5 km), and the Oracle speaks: 1.2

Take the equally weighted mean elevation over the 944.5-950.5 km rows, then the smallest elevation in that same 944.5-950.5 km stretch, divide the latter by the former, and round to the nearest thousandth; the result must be 0.945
